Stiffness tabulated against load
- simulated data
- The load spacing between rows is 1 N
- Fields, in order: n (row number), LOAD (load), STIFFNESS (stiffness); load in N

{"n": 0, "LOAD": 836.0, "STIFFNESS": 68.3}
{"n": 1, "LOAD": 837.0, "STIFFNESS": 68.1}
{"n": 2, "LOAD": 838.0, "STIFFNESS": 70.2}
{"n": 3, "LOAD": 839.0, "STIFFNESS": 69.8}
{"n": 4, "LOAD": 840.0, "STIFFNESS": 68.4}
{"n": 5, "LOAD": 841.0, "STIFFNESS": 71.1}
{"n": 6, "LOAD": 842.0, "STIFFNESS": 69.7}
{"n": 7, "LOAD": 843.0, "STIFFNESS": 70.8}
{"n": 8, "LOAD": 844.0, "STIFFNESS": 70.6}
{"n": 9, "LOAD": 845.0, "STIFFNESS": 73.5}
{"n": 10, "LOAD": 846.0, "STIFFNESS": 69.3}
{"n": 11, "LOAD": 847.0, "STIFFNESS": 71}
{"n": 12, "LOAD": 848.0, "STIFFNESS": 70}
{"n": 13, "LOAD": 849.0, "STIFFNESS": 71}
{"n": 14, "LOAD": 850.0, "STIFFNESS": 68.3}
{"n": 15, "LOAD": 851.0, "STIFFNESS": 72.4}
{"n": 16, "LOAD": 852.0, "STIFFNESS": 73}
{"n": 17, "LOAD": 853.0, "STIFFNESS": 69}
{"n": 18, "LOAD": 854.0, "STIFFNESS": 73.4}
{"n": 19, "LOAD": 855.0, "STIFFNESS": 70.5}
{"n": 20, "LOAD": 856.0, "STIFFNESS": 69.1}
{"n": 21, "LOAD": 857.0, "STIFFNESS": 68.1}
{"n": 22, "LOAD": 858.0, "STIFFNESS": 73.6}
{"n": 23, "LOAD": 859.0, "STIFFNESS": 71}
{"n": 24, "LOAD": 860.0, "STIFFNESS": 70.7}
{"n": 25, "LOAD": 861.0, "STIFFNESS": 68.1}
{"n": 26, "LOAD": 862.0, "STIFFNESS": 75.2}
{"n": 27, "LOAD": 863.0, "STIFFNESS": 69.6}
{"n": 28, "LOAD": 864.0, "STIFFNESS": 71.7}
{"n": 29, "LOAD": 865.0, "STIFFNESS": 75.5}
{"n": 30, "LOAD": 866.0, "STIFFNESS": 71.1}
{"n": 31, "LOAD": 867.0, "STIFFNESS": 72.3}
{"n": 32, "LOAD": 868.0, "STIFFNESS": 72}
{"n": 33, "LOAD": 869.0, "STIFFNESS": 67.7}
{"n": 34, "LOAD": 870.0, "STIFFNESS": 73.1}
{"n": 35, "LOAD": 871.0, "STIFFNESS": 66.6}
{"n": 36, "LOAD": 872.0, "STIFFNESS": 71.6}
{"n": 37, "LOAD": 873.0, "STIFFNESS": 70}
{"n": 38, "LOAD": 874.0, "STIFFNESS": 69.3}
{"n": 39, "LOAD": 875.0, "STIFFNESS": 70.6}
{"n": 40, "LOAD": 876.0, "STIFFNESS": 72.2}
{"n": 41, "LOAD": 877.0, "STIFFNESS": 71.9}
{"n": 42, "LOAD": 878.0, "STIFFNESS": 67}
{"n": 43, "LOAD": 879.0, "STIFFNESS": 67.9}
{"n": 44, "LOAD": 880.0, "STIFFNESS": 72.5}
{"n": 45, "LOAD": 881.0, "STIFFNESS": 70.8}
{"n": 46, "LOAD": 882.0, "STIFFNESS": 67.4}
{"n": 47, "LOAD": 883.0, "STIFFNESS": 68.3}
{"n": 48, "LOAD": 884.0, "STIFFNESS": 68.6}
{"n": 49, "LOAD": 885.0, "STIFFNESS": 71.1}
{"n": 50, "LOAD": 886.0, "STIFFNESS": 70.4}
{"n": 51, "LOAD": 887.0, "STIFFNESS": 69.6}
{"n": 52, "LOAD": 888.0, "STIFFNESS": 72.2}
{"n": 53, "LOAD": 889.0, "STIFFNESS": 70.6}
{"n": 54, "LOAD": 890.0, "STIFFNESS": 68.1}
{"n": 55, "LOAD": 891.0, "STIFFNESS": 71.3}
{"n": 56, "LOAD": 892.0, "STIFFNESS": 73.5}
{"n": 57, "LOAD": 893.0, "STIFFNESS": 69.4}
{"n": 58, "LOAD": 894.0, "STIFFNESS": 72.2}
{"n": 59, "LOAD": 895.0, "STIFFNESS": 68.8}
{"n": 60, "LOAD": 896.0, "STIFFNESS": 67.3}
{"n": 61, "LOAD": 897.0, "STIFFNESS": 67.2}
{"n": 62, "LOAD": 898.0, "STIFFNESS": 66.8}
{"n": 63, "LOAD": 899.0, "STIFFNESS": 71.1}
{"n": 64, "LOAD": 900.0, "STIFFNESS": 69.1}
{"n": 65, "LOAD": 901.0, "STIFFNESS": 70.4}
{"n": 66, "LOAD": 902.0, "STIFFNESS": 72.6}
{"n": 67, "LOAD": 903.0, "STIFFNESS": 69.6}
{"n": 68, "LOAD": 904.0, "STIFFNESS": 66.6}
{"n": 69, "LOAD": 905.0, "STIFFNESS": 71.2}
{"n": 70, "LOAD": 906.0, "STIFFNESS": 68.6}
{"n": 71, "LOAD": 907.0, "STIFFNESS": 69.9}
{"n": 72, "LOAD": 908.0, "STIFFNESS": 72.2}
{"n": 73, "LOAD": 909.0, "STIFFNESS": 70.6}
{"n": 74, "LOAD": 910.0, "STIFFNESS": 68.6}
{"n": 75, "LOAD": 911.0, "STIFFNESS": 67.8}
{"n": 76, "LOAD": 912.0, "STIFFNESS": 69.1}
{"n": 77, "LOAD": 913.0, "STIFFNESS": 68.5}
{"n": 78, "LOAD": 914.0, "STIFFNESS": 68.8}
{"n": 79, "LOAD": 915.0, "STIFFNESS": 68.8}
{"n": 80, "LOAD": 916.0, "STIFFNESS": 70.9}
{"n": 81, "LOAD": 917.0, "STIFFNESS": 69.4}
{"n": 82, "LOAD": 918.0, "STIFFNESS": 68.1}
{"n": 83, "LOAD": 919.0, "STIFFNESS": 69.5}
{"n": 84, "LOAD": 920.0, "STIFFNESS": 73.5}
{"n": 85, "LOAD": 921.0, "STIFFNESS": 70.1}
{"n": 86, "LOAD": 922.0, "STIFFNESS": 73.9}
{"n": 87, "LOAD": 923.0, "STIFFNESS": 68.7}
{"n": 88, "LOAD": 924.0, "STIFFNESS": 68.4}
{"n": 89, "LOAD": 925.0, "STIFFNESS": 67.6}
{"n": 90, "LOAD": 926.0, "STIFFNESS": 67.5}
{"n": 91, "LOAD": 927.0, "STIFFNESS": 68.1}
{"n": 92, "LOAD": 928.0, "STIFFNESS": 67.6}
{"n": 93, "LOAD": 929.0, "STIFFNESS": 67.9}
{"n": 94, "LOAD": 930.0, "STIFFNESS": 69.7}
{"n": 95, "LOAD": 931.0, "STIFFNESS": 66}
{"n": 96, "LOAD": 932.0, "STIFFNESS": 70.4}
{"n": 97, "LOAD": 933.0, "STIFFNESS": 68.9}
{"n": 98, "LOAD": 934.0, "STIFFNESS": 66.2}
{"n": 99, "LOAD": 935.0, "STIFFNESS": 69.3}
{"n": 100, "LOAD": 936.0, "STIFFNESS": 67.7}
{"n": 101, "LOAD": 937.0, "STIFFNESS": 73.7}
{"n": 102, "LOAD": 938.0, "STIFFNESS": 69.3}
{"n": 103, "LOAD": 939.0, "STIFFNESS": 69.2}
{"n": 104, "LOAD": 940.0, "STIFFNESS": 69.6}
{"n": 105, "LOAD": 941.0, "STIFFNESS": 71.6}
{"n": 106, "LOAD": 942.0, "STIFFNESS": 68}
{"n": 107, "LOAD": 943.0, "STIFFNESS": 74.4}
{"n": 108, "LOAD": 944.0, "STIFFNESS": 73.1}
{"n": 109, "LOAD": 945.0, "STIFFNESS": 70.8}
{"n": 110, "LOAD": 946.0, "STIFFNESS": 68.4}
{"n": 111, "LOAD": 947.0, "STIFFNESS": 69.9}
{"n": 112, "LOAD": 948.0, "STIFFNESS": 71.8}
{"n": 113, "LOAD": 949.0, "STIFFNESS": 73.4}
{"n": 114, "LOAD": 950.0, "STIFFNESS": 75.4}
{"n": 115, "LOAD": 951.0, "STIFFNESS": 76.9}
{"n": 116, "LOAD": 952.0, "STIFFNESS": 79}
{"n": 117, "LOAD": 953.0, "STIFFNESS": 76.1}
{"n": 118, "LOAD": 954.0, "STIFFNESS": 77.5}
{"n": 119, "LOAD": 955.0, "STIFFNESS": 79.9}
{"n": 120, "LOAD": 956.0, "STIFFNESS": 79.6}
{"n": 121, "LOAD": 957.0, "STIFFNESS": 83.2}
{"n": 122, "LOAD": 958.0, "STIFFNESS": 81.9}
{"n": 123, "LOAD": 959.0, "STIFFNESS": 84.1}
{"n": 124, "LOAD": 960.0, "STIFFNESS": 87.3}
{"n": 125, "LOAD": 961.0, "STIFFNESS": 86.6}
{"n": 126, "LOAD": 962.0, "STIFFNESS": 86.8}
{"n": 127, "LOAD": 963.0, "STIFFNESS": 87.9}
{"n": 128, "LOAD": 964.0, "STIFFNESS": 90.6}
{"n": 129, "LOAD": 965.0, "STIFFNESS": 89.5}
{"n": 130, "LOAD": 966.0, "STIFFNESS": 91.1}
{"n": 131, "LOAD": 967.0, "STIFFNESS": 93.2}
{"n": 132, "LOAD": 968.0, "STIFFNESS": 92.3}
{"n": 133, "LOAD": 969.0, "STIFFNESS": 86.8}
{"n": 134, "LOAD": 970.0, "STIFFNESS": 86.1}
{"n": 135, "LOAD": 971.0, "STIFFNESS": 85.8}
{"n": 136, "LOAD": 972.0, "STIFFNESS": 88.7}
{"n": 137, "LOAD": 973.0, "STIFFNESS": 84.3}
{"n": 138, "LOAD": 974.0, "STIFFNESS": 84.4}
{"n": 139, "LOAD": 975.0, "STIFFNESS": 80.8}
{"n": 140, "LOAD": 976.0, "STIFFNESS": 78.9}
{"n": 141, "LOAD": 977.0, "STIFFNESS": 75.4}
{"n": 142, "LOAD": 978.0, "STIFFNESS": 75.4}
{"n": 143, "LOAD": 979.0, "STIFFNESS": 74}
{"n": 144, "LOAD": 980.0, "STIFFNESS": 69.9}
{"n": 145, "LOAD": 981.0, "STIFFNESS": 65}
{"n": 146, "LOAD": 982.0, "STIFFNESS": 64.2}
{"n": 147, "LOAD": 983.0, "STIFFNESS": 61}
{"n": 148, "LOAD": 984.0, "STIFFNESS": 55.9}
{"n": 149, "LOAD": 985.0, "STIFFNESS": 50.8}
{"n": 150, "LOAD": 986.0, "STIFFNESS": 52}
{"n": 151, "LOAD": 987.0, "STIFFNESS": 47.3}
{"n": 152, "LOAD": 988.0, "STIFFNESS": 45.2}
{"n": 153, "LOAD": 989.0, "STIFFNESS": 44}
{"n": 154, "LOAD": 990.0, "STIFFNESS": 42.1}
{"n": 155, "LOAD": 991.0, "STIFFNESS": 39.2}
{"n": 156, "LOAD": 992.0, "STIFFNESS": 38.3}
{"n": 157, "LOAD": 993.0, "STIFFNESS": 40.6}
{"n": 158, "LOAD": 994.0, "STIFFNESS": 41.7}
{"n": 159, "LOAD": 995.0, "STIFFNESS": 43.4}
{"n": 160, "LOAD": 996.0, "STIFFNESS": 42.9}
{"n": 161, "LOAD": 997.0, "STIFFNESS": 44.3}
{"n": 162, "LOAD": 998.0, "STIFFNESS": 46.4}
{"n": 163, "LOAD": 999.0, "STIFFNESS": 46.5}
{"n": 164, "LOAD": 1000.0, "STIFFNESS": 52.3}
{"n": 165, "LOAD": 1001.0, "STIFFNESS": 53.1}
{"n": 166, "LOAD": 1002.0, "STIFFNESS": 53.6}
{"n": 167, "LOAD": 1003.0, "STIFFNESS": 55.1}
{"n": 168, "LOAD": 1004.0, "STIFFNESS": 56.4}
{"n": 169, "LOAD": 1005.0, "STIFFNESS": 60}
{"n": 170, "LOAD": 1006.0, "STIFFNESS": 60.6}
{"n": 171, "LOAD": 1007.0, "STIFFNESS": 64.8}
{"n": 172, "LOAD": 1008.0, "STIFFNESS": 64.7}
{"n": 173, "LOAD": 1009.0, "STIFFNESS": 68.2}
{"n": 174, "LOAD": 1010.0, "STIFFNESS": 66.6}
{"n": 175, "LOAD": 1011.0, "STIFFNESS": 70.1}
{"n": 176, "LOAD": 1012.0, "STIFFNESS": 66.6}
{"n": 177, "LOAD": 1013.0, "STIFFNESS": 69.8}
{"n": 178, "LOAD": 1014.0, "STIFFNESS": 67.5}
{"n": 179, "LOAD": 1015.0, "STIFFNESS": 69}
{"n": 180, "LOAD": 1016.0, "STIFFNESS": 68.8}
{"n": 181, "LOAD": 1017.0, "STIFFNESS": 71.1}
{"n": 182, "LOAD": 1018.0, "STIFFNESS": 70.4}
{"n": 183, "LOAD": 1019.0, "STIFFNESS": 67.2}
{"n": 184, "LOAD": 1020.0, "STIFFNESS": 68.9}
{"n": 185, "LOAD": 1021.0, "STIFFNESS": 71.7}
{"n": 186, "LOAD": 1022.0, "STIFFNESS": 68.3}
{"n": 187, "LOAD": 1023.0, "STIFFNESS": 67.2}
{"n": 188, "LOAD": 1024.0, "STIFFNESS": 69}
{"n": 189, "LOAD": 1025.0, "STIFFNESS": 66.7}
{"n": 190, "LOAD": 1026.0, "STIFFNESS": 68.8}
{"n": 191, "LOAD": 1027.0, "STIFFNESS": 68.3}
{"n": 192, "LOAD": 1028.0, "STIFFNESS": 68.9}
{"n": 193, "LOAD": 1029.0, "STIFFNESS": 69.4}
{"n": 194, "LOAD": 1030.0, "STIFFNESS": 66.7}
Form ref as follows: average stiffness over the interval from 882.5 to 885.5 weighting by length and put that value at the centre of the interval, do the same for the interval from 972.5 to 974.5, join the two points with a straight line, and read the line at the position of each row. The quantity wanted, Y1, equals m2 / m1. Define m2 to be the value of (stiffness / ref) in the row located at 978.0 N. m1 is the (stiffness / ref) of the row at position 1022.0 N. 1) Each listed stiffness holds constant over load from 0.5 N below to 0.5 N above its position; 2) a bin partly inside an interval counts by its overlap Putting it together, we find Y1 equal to 1.2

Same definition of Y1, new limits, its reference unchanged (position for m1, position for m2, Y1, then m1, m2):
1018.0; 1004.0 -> 0.8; 0.767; 0.6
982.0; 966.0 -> 1.5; 0.748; 1.1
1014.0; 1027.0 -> 1.0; 0.741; 0.7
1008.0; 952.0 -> 1.4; 0.718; 1.0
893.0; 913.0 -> 0.9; 0.980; 0.9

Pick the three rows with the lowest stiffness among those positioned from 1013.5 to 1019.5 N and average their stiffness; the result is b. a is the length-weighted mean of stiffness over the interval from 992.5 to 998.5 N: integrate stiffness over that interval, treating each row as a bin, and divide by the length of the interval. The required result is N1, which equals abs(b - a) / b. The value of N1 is 0.363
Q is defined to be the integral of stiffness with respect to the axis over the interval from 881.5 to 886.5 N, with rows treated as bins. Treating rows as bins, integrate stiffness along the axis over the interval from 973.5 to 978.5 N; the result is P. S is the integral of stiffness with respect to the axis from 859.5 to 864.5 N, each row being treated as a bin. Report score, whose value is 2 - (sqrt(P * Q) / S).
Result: 0.96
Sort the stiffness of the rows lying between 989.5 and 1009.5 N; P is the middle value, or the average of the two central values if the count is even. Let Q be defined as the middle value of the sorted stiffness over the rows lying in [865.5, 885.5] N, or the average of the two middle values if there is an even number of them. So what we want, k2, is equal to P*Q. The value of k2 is 3493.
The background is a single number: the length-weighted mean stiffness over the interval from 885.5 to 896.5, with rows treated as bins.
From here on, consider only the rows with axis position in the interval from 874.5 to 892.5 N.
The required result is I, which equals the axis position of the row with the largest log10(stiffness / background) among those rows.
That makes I 892.0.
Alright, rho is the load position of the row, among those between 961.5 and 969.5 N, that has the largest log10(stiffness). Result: 967.0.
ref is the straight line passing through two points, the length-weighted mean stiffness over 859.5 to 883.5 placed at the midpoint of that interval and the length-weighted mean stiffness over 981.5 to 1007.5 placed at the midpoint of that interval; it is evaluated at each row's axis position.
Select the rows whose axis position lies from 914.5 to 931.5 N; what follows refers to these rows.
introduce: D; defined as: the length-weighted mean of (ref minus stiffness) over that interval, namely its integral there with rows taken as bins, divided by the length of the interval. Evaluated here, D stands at -7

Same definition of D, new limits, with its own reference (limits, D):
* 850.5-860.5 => 2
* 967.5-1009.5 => -10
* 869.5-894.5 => -1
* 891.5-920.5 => -5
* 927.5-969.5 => -19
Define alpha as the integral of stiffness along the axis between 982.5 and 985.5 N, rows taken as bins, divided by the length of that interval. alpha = 55.9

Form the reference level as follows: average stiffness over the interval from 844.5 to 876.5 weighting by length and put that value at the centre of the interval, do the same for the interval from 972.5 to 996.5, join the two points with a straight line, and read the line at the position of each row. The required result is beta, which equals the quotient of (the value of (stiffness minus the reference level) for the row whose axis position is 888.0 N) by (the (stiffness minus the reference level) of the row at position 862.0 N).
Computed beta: 1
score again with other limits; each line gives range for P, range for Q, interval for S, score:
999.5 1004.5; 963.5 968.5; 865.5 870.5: 1.01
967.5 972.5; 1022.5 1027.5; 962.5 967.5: 1.15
